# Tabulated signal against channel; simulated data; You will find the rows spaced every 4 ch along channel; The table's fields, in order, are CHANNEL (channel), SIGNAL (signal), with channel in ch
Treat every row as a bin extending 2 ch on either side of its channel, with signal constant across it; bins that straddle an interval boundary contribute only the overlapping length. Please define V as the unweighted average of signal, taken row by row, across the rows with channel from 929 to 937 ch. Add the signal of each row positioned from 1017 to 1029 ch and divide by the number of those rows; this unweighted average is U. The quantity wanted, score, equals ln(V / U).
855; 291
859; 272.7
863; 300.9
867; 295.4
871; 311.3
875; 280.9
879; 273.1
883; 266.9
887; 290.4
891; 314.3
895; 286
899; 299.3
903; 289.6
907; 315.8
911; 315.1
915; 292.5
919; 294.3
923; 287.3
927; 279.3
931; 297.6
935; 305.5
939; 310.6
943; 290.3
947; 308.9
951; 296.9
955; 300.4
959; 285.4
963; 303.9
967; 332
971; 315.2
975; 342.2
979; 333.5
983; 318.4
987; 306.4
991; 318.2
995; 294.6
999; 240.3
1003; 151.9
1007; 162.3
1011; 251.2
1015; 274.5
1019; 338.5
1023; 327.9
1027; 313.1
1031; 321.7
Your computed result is -0.08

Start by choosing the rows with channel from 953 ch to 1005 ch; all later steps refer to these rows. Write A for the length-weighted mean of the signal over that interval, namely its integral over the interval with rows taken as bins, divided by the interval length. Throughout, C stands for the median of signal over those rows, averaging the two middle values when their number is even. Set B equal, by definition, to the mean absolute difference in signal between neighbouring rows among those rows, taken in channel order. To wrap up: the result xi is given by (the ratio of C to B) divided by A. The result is 0.04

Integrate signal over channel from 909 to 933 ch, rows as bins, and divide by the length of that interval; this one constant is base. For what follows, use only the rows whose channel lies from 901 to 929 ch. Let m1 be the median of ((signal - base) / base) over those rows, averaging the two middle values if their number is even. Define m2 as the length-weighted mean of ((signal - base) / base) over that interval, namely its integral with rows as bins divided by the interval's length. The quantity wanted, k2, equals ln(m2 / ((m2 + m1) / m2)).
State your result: -1.7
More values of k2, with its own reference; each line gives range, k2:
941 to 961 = -5.8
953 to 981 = -3.3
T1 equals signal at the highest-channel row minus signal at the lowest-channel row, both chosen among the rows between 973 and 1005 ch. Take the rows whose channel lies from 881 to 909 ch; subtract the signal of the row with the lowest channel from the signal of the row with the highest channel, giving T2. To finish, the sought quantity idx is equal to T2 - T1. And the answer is 239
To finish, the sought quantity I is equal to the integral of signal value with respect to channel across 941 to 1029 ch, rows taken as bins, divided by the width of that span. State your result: 291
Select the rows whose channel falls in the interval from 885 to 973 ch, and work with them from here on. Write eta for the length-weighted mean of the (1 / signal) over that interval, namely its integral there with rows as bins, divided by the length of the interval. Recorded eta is 0.0033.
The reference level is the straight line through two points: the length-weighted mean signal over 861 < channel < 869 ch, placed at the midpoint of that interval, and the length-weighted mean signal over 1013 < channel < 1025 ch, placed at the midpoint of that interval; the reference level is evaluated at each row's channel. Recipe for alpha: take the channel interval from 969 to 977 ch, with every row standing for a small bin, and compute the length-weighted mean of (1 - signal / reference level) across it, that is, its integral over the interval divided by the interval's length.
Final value -0.064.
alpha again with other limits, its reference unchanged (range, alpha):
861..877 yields 0.005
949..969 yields 0.013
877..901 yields 0.041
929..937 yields 0.011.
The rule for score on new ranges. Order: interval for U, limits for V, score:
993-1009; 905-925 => 0.35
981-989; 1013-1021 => -0.02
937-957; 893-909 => -0.01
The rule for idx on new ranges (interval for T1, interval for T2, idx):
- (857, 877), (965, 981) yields -7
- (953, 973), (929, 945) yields -22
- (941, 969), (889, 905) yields -66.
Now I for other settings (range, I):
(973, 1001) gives 308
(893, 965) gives 298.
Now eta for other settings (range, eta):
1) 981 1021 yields 0.0040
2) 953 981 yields 0.0032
